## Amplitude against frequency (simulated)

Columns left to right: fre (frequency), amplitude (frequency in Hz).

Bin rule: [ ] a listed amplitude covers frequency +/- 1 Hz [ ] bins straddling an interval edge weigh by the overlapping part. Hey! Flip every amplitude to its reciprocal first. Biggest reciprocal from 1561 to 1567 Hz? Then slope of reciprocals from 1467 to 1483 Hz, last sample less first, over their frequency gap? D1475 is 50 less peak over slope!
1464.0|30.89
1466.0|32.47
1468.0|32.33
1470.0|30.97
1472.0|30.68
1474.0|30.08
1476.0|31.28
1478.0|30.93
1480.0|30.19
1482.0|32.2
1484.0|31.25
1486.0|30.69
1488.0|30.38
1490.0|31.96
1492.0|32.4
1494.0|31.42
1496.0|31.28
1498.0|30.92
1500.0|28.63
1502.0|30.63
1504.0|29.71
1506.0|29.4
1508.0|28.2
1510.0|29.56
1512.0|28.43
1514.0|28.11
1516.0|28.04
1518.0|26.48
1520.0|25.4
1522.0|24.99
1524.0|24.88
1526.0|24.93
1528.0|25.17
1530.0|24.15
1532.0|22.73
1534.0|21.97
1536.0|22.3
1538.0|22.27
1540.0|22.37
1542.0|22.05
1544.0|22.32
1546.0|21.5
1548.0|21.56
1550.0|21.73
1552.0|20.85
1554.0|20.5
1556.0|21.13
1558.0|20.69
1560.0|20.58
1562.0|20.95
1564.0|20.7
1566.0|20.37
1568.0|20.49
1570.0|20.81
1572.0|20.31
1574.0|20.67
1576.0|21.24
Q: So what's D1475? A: -5454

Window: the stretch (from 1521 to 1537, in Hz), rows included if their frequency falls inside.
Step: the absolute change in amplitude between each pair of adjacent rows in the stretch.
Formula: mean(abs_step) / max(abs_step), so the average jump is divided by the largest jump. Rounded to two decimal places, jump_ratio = 0.40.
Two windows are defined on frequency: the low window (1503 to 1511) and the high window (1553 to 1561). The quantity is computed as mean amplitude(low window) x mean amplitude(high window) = 606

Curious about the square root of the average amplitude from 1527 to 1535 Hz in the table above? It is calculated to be 4.8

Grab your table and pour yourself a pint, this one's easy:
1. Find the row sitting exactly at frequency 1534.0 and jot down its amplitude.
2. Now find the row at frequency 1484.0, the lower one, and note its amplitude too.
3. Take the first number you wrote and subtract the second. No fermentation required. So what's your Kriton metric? -9.3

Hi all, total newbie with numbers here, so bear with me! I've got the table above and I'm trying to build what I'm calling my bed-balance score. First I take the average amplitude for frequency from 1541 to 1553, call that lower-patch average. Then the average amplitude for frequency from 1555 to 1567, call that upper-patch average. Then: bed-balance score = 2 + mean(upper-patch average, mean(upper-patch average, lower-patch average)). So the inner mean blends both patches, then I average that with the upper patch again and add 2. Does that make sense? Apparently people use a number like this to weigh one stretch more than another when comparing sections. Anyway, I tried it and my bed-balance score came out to 23.0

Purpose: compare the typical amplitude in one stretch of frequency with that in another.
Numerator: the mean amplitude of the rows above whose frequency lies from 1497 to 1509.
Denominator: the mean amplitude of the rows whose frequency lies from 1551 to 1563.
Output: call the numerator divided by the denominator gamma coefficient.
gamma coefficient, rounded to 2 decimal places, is 1.42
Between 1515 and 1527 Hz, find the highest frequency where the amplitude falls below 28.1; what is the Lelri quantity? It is 1526.0 Hz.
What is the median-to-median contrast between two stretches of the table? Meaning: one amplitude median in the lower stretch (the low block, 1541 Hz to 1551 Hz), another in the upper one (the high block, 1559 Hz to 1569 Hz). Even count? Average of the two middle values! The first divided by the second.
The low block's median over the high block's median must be 1.06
